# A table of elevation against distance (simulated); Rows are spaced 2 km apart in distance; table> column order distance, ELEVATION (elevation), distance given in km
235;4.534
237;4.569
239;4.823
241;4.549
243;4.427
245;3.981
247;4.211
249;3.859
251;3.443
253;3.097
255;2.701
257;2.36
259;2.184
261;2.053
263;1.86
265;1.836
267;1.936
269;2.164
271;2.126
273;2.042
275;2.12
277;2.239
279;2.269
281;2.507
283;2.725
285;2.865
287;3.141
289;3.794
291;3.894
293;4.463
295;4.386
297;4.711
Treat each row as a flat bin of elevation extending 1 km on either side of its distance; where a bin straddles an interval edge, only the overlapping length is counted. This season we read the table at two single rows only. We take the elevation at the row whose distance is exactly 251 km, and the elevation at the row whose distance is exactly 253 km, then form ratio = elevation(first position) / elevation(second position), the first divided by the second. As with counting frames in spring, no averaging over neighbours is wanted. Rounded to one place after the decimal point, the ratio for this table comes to 1.1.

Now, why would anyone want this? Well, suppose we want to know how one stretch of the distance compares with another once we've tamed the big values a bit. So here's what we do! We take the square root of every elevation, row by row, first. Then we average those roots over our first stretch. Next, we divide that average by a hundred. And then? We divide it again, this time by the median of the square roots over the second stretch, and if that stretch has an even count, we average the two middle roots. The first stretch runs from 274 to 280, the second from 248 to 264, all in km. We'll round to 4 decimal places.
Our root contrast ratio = 0.0093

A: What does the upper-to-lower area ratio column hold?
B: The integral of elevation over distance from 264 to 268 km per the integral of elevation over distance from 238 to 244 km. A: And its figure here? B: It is 0.27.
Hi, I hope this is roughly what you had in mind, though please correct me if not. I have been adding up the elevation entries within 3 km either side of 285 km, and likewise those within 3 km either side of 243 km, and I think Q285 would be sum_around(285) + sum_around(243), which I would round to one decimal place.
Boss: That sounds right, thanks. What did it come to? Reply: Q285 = 21.7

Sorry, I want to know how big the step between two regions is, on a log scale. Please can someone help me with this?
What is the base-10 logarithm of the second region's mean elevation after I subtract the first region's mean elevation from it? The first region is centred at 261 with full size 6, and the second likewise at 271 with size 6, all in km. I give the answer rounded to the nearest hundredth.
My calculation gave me -1.11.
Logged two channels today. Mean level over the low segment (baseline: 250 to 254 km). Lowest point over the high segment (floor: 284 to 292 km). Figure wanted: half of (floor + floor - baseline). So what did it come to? 1.2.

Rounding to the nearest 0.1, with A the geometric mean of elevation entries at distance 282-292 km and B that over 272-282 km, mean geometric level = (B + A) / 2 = 2.7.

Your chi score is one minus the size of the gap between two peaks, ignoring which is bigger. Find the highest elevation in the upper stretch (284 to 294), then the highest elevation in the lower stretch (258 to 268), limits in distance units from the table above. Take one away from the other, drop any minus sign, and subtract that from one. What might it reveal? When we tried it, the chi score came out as -1.3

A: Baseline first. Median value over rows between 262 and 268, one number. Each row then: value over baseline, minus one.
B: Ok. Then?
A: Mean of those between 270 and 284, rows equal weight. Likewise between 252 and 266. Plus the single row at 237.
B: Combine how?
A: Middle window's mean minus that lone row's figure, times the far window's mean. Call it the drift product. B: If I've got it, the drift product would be -0.28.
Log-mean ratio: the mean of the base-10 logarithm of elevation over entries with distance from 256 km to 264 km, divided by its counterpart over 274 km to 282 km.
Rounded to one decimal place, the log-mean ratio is 0.9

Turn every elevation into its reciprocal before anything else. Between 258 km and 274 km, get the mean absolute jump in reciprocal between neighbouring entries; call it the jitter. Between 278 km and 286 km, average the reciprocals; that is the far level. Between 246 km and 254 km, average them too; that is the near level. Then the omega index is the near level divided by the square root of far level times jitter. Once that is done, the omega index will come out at 2.7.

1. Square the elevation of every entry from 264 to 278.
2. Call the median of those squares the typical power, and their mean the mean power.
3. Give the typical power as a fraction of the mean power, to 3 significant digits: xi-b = 1.05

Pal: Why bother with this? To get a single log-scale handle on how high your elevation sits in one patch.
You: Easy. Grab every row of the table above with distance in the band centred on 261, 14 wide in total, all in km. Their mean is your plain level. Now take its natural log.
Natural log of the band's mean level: 0.76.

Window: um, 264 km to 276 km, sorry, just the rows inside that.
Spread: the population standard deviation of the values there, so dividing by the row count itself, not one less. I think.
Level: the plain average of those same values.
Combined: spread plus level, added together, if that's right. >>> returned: 2.2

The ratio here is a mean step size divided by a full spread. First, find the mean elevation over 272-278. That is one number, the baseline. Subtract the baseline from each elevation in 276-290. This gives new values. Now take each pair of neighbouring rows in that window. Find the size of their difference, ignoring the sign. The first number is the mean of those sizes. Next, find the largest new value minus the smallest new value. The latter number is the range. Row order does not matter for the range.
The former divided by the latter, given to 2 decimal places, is 0.17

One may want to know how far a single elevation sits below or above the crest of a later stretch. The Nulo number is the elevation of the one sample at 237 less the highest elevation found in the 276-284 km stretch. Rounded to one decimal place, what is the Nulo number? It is 1.8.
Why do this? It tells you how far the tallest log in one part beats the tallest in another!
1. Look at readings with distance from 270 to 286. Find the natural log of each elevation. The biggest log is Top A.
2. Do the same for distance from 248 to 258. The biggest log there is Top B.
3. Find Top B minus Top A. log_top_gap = 0.30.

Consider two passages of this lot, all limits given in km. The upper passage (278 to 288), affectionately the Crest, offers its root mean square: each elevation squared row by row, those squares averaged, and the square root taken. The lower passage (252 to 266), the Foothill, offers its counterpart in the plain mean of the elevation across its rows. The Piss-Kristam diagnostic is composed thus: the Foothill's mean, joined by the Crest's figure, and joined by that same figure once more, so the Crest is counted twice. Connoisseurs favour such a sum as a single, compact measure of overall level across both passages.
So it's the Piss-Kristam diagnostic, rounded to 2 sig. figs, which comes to 7.7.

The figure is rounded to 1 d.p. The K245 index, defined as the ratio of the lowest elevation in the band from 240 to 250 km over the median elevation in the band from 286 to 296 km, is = 1.0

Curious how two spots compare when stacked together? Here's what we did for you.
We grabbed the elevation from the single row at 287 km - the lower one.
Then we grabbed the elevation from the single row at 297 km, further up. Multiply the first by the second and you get 14.8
